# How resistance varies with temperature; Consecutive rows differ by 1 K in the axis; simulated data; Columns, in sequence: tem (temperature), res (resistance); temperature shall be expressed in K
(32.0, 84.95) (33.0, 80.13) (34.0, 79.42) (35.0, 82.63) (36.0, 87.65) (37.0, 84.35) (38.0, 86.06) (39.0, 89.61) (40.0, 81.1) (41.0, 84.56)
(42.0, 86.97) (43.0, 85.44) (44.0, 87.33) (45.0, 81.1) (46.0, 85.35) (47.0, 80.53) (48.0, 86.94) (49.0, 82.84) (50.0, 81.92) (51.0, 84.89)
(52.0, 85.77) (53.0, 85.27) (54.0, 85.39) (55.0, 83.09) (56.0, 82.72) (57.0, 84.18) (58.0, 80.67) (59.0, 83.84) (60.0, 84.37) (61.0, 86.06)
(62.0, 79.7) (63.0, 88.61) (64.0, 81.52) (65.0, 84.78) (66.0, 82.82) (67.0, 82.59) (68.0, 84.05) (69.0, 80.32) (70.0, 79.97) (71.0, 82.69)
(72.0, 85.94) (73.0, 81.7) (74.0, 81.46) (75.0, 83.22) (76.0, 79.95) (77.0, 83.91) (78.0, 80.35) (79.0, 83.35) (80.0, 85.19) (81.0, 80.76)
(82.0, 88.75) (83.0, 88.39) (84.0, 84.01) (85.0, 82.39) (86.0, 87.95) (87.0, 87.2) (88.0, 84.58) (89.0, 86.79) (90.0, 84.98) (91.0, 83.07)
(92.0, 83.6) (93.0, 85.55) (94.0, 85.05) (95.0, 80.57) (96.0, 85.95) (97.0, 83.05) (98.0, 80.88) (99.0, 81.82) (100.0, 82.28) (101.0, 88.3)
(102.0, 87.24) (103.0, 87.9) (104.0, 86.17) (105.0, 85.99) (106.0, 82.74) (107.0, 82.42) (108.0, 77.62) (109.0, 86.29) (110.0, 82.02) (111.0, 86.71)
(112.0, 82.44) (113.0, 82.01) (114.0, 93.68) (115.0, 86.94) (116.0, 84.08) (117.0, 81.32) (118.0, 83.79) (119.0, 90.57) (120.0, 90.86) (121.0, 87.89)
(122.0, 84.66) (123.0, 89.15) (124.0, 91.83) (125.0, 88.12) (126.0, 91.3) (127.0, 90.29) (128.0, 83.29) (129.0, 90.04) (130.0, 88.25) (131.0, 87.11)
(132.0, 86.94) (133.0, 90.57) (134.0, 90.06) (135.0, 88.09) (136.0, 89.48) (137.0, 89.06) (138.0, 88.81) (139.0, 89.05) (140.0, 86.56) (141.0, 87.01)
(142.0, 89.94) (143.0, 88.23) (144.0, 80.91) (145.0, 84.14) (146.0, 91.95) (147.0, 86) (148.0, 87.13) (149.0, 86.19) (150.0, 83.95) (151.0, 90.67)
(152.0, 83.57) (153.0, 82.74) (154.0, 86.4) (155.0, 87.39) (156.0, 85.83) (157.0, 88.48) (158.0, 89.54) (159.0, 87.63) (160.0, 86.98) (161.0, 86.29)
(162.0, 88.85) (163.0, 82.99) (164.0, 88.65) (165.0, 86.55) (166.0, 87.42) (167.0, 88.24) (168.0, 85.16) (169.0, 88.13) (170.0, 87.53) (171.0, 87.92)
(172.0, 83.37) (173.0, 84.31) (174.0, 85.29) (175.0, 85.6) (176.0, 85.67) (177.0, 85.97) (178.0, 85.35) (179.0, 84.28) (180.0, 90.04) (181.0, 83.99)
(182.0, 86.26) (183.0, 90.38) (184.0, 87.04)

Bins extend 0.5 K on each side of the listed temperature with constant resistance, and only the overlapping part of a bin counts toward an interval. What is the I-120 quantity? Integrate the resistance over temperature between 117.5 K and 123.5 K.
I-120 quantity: 527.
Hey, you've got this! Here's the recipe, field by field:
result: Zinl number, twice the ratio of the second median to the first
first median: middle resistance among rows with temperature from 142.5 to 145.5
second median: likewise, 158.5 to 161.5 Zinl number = 2.07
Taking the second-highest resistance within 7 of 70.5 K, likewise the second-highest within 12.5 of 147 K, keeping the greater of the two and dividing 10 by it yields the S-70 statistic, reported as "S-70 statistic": 0.110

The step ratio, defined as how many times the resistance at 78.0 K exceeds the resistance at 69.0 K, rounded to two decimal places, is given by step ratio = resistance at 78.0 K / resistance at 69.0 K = 1.00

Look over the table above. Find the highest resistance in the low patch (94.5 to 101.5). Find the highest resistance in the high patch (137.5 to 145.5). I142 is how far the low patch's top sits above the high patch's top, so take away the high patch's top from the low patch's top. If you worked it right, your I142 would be -1.6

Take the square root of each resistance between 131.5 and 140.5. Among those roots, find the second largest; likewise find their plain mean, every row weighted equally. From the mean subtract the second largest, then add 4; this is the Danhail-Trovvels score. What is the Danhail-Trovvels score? 3.93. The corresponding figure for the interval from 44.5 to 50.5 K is 3.88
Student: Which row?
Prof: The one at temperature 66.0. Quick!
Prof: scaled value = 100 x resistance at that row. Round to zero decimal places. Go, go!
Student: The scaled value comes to 8282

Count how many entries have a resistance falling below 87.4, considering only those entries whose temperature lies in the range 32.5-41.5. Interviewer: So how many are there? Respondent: 7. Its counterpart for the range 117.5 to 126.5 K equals 2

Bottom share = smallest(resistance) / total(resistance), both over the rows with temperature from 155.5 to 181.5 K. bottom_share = 0.0369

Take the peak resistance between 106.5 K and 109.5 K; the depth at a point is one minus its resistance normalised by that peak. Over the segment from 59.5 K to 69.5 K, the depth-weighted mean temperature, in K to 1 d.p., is 65.4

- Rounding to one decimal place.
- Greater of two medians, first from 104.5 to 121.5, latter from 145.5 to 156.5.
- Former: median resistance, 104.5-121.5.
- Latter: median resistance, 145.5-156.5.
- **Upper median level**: 86.2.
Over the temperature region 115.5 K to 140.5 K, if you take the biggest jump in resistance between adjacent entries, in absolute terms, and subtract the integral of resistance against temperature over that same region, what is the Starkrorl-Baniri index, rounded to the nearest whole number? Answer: -2194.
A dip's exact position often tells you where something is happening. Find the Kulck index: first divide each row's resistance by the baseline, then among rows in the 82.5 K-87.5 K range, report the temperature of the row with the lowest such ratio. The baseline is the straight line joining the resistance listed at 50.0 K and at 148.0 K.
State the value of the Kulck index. 85.0 K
